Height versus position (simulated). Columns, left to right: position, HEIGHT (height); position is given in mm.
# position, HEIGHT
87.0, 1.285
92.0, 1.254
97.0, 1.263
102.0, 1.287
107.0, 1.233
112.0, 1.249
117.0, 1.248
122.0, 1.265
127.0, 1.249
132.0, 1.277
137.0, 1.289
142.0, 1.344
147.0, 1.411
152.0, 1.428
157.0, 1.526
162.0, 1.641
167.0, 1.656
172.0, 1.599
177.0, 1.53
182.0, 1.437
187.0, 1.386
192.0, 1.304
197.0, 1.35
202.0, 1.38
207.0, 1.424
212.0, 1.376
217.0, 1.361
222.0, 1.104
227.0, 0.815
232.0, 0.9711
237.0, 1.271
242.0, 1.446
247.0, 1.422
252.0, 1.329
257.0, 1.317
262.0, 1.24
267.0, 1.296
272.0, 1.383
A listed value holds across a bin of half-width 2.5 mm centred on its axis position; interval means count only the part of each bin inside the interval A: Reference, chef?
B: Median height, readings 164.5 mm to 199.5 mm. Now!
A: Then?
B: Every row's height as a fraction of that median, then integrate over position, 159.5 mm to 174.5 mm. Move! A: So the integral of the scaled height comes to 17.0 mm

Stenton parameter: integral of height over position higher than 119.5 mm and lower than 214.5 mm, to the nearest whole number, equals 134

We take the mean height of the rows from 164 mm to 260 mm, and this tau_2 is 1.34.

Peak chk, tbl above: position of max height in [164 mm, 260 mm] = 167.0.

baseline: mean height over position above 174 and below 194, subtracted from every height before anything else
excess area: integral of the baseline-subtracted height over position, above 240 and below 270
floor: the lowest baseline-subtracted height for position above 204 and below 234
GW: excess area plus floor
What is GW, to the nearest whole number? -3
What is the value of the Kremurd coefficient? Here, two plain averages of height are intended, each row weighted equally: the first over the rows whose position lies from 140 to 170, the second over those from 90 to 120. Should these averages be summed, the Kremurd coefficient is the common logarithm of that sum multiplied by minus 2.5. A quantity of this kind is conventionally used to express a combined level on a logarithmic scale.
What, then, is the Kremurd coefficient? -1.10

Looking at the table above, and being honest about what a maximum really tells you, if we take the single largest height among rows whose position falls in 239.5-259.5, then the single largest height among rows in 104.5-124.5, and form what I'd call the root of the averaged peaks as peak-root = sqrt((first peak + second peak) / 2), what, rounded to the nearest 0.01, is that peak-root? 1.16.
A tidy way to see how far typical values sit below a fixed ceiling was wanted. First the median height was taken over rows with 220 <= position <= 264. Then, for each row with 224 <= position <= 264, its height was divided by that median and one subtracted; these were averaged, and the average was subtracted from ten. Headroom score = 10.0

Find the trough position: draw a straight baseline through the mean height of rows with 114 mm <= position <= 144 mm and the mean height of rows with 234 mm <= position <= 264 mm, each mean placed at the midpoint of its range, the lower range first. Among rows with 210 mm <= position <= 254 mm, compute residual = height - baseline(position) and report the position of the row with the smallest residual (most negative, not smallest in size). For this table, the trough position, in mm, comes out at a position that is 227.0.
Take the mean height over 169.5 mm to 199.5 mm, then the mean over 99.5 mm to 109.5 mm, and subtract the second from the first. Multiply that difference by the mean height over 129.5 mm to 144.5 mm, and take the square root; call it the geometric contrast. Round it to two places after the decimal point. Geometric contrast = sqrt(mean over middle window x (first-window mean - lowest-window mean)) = 0.48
